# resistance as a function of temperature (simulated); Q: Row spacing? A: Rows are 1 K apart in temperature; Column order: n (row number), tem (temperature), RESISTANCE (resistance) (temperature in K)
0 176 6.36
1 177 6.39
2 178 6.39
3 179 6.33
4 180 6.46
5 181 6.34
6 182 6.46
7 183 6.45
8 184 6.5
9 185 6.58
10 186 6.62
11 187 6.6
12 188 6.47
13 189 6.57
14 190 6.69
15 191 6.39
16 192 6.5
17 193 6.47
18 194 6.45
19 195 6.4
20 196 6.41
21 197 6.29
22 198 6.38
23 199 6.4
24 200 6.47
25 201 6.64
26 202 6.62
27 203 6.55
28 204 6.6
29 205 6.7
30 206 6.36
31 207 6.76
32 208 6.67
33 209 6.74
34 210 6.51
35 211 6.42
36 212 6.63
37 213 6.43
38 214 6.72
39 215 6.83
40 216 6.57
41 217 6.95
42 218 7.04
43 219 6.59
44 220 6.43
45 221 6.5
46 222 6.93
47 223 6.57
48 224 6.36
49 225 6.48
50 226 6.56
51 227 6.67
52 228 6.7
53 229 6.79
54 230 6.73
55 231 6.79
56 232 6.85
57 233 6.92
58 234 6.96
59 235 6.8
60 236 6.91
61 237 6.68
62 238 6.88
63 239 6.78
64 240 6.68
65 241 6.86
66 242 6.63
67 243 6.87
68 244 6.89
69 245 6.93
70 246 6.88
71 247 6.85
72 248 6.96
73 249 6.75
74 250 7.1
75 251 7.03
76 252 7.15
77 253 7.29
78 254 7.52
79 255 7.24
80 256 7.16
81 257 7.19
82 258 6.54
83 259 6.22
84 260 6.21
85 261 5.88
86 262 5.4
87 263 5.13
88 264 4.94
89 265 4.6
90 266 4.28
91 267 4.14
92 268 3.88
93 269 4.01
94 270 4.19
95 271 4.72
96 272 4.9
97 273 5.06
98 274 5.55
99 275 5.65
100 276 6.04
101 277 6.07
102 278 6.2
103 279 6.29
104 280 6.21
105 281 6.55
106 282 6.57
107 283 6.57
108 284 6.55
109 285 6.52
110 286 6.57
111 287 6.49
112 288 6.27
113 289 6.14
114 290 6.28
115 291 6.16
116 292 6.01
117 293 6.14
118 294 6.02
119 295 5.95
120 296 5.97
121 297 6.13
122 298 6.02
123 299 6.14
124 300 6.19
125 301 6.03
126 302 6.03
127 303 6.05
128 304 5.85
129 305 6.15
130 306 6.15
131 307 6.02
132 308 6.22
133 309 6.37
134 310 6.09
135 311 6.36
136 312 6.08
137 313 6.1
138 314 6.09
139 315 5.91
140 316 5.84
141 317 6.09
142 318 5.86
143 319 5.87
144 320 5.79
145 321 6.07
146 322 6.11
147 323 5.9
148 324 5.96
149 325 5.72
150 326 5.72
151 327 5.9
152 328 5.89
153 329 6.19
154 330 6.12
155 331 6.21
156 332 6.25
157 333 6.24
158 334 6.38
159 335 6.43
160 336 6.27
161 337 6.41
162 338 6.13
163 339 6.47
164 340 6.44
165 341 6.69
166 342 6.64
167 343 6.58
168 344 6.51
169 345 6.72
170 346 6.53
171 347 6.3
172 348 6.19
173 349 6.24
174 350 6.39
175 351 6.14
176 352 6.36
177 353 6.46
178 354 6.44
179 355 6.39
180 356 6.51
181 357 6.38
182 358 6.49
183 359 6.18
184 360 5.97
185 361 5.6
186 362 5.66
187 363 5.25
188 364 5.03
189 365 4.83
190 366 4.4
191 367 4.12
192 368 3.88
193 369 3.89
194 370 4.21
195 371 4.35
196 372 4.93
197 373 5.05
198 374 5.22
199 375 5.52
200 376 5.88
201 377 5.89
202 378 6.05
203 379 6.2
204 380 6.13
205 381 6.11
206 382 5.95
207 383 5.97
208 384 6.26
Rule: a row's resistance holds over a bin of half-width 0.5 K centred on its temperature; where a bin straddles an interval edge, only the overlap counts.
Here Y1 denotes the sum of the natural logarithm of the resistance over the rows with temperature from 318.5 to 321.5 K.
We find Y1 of 5.3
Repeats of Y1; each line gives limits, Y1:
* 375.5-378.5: 5.3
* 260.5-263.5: 5.1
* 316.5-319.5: 5.3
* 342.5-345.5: 5.7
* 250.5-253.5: 5.9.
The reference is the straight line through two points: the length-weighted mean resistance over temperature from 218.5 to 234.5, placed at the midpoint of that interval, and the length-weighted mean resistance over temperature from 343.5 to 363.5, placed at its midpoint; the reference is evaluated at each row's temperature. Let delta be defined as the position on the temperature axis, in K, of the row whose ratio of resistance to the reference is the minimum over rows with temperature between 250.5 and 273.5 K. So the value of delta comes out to 268 K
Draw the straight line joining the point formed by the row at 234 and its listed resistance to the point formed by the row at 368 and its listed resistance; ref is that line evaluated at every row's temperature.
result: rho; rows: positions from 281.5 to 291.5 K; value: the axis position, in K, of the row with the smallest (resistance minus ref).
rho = 289 K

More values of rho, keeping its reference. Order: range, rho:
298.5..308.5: 304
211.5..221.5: 213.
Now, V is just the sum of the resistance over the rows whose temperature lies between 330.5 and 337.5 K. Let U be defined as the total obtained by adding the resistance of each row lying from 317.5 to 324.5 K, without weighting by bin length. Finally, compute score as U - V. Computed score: -2.6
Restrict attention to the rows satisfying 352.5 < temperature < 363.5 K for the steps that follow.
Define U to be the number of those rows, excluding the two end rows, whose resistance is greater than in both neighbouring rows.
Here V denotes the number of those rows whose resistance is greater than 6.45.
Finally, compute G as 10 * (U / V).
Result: 10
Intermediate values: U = 3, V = 3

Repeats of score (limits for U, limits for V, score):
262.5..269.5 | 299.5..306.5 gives -11.5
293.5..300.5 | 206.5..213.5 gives -3.7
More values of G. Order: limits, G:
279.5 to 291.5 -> 3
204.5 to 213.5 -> 5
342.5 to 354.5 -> 6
